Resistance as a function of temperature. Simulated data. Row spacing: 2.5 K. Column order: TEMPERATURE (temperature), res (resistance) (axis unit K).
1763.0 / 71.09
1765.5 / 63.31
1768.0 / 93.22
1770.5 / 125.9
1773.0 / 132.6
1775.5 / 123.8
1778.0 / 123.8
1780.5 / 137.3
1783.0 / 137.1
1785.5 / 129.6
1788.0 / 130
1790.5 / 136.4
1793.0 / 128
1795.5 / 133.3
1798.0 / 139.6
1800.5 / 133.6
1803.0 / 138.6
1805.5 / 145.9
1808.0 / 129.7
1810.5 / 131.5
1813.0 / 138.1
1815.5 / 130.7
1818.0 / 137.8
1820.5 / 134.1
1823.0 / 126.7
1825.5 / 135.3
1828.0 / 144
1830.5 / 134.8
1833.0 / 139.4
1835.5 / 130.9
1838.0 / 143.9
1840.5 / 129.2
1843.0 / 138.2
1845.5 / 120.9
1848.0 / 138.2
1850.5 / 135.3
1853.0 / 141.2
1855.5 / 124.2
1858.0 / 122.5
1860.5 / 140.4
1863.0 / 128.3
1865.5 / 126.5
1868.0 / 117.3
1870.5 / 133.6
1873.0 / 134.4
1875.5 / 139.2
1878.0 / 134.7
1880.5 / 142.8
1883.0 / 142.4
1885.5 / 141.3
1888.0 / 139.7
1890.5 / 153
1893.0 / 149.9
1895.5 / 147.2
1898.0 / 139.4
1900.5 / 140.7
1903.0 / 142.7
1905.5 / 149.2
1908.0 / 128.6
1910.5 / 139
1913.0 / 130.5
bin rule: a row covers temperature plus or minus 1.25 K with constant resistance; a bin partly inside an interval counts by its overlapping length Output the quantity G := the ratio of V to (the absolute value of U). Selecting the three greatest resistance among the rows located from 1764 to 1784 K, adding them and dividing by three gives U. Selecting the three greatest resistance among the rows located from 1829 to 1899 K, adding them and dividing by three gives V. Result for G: 1.11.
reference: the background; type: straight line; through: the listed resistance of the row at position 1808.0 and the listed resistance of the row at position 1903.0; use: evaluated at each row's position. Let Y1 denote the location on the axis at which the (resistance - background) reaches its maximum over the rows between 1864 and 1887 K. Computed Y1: 1880.5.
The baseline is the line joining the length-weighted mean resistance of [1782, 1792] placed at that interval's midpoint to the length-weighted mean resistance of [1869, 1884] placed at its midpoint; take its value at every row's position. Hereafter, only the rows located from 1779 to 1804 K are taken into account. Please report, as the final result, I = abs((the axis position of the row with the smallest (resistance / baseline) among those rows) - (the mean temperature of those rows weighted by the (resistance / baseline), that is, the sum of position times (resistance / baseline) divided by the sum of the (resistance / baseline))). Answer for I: 1.2 K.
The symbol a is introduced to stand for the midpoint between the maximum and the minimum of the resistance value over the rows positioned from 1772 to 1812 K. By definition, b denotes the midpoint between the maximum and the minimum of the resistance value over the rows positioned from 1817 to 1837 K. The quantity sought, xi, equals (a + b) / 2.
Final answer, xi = 135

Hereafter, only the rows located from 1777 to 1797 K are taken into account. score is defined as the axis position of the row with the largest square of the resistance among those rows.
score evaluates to 1780.5 K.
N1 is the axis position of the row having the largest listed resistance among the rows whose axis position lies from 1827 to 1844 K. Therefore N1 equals 1828.0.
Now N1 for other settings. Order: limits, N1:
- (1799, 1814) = 1805.5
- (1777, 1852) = 1805.5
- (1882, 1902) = 1890.5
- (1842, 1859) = 1853.0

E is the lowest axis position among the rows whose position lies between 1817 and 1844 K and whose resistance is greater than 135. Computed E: 1818.0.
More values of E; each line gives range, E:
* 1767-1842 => 1780.5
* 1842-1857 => 1843.0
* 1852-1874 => 1853.0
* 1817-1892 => 1818.0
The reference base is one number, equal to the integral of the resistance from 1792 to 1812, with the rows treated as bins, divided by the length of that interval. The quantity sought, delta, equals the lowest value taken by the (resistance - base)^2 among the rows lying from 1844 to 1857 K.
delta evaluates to 0.02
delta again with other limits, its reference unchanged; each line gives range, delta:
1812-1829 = 0.02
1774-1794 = 1.56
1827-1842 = 0.12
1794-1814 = 2.41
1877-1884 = 0.20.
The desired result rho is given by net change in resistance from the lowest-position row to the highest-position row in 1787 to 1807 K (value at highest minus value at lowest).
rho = 16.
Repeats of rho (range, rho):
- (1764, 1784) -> 74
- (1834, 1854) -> 10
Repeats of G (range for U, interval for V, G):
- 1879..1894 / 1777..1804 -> 0.93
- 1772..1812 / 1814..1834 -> 0.99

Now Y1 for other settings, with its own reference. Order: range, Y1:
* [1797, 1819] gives 1805.5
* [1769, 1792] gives 1780.5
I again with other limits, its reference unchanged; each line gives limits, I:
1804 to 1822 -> 4.9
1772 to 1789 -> 2.5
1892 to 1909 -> 7.7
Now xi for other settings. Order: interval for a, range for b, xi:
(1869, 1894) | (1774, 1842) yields 139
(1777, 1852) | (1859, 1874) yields 131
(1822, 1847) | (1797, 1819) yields 135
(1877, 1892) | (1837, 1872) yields 137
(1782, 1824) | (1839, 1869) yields 133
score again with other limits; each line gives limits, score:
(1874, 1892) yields 1890.5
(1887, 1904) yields 1890.5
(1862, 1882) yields 1880.5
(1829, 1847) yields 1838.0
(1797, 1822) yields 1805.5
